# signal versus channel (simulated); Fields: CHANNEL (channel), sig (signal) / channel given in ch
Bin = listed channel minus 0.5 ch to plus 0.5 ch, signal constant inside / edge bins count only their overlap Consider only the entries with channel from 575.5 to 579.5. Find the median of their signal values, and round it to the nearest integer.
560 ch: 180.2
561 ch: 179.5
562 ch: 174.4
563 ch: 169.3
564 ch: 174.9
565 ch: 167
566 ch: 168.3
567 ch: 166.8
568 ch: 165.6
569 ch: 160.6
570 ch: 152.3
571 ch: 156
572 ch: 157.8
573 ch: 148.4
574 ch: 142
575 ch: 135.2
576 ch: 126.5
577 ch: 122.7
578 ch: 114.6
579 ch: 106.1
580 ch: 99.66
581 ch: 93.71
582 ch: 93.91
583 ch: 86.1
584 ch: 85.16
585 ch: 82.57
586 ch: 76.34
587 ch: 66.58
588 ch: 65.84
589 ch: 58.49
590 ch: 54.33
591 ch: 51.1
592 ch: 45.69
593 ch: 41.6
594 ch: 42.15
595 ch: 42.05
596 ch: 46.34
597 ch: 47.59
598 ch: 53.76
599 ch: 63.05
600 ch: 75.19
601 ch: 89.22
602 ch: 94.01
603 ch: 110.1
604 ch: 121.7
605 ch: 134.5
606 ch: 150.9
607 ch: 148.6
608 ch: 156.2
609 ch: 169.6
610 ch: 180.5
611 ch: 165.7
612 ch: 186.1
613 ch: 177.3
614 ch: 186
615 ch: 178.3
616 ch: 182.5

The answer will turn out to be 119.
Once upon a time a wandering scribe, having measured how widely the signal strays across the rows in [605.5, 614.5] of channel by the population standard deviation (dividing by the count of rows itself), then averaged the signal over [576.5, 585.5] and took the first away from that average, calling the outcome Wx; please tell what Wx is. 85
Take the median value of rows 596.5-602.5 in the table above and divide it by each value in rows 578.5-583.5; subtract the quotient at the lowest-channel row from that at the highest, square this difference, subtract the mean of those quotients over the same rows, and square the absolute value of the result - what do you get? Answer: 0.492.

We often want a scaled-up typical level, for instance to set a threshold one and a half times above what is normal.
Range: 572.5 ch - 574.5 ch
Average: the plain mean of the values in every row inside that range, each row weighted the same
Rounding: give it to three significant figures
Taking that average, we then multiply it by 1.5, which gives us 218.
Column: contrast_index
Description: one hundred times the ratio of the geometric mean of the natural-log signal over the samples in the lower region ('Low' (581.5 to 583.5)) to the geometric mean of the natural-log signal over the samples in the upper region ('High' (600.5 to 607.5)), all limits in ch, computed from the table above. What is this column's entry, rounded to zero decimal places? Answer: 94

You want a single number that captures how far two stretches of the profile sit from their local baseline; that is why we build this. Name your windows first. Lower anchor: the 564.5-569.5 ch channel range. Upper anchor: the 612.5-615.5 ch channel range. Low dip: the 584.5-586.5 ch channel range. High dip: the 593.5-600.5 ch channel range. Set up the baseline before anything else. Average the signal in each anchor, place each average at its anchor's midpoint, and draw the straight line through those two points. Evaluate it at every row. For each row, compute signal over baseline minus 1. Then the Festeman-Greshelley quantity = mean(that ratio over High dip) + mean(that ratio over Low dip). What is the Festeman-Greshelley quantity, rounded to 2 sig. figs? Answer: -1.2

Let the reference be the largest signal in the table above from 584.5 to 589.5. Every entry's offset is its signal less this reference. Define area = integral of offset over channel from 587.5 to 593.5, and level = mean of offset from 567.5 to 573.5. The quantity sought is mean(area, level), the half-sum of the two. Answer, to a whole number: -52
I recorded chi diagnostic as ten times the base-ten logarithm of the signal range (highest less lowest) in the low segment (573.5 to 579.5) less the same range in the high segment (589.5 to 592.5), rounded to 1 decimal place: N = 14.4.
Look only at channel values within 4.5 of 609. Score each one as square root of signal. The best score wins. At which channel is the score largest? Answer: 612 ch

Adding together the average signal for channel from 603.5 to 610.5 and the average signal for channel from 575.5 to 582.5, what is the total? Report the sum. 260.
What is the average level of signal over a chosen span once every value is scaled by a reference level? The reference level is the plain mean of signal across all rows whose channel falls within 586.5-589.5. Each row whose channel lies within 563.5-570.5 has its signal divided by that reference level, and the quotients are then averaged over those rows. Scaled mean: 2.6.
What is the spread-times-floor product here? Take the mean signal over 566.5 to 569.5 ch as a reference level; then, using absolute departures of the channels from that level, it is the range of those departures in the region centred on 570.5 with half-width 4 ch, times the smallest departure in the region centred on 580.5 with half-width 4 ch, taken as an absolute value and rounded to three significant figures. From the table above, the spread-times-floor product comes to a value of 877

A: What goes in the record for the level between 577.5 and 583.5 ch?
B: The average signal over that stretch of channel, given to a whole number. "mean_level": 99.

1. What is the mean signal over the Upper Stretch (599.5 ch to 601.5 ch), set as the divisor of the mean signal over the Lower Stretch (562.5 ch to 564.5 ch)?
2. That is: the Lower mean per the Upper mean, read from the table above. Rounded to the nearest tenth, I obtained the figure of 2.1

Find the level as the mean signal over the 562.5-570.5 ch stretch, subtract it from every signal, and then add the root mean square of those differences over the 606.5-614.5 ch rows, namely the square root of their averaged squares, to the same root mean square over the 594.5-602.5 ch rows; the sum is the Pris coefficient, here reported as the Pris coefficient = 118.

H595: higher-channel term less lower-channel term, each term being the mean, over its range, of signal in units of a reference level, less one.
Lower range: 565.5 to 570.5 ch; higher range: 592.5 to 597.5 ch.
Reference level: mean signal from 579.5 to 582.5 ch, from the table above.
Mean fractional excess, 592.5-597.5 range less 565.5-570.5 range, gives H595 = -1.24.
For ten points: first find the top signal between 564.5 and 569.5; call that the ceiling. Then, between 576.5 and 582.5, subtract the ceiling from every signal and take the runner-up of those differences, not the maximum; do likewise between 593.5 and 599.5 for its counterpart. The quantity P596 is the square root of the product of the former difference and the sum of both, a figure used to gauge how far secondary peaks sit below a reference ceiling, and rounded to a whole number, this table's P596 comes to 95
